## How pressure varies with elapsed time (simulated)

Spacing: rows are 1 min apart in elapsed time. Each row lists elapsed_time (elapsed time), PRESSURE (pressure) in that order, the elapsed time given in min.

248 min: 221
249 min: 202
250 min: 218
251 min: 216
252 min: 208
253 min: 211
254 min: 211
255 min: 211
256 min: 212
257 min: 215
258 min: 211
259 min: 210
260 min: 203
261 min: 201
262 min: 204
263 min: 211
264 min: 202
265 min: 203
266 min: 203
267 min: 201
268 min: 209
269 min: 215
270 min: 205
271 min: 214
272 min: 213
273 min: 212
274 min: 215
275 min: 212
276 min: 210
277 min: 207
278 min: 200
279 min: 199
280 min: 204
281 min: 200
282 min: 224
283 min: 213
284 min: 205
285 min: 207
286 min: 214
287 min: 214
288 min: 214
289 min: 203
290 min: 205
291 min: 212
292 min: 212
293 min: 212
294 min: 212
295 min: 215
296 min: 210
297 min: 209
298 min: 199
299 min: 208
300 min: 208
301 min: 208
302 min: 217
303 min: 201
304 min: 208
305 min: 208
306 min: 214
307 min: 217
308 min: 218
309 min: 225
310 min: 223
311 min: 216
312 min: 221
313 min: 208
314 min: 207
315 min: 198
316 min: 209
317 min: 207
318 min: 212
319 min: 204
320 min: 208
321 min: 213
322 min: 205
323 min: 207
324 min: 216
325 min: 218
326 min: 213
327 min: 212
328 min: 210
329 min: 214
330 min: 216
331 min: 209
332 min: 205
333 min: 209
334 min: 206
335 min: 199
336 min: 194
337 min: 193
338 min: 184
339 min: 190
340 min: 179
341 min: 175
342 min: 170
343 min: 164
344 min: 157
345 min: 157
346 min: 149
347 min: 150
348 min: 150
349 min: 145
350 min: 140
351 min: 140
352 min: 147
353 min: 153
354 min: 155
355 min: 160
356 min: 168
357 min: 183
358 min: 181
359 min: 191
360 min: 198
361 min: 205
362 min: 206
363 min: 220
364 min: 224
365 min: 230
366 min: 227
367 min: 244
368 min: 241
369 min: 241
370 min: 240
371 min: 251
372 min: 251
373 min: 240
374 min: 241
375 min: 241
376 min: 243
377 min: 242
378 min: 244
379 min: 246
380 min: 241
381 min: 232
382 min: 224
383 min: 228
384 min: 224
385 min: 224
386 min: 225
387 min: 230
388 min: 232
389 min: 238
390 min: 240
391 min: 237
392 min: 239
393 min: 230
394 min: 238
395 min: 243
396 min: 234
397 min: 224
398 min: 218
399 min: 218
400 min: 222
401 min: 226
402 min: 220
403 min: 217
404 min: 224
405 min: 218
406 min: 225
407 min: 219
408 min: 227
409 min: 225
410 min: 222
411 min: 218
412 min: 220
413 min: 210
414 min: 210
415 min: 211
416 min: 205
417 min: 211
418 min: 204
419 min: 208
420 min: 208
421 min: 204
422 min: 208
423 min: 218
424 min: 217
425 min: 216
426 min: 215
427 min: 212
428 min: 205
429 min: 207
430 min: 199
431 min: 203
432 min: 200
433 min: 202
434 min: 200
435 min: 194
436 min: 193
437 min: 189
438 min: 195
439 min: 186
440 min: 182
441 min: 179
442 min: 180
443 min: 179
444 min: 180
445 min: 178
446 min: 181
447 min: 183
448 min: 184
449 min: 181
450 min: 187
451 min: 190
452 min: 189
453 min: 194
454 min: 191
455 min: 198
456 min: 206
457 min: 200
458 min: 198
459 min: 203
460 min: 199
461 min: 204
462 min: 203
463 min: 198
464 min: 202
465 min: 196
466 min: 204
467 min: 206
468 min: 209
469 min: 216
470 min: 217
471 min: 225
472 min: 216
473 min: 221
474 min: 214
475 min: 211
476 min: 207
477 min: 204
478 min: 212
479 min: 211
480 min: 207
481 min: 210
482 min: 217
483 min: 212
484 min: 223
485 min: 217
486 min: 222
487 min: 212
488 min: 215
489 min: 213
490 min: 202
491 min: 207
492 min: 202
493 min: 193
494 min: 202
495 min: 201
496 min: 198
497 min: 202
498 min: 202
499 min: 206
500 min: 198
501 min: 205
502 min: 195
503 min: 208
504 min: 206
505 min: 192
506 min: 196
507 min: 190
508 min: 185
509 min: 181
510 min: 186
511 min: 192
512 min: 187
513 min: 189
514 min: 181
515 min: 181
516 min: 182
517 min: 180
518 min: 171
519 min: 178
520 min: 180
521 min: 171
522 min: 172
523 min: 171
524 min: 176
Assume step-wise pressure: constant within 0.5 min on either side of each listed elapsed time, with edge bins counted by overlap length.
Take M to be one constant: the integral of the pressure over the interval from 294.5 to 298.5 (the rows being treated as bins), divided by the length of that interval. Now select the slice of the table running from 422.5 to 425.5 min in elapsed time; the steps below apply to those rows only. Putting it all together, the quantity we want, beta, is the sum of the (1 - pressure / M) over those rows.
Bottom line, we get -0.13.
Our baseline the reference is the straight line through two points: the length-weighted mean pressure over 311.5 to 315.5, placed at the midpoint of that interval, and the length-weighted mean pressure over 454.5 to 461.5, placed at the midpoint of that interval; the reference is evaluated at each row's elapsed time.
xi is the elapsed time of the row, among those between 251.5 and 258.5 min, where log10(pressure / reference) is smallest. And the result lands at 252 min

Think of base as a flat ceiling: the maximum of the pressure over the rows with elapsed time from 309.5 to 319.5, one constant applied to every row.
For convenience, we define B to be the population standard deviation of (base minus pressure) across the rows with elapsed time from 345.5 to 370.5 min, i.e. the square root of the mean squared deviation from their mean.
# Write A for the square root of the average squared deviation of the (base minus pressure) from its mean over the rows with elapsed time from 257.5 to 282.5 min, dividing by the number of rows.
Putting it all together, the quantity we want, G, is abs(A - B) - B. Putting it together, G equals -6.1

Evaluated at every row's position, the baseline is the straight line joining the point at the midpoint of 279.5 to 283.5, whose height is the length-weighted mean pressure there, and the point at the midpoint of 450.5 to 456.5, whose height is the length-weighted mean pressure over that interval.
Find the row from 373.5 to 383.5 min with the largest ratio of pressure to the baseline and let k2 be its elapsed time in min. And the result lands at 379 min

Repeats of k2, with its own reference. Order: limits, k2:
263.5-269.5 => 269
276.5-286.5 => 282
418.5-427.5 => 423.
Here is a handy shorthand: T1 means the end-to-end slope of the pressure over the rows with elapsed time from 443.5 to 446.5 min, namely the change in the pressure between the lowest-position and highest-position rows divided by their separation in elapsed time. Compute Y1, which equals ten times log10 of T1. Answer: -3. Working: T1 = 0.5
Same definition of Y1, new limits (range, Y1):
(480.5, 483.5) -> 0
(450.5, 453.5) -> 3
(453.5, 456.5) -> 9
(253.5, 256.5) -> -3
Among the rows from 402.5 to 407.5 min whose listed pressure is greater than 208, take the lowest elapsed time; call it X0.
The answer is 403 min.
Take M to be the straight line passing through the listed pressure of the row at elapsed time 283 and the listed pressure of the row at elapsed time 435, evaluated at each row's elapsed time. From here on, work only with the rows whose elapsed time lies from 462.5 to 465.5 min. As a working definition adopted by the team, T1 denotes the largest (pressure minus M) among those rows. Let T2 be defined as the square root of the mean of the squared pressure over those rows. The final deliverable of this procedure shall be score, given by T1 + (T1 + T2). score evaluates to 222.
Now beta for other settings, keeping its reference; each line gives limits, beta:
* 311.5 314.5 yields -0.05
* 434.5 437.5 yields 0.23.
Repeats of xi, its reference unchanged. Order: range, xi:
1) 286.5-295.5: 289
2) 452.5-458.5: 454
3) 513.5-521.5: 518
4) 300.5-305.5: 303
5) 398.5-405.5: 403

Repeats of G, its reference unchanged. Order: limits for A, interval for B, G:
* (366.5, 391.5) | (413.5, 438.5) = -7.2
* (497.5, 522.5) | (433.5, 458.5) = -4.6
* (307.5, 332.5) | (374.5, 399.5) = -6.3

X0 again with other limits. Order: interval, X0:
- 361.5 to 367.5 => 363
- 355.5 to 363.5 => 363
